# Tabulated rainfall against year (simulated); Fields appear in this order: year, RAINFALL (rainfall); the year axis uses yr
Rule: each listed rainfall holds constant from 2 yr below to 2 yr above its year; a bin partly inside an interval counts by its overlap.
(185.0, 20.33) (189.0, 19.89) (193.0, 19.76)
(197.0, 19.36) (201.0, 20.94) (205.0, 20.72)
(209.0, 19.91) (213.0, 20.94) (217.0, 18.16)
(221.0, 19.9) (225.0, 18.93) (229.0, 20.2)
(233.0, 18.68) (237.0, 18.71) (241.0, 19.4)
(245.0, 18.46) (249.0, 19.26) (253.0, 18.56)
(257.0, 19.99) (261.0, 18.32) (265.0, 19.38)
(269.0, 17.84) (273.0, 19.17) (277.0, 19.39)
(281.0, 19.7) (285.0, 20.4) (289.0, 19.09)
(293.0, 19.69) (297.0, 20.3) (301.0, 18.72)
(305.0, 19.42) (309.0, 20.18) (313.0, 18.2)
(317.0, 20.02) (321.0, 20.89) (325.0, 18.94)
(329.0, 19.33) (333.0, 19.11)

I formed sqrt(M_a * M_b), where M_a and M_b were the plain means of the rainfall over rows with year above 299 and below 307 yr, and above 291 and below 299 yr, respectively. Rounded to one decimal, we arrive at 19.5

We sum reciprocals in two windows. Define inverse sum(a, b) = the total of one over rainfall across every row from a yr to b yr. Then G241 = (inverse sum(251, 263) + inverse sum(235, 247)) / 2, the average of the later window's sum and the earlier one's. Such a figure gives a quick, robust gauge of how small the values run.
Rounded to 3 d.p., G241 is 0.159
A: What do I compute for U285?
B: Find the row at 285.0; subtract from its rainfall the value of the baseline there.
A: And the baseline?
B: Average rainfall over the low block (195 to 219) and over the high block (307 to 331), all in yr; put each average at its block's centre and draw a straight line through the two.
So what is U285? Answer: 0.7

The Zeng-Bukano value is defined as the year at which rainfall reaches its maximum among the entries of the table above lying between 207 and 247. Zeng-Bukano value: 213.0 yr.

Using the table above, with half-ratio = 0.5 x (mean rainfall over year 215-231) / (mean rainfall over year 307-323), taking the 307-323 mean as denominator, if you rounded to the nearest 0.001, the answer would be 0.487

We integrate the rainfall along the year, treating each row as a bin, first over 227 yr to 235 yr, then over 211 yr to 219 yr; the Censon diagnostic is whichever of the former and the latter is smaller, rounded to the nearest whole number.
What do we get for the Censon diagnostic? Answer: 156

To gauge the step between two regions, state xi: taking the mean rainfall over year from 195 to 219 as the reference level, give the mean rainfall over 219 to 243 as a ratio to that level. 0.96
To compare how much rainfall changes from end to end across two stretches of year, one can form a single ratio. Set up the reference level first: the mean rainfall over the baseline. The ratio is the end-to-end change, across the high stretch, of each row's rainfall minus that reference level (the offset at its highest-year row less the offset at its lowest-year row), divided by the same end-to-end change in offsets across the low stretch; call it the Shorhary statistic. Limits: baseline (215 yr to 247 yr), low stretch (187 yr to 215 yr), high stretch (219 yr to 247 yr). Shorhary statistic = -1.4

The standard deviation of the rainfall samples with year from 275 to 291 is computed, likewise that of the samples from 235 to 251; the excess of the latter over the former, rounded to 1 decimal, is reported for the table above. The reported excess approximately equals -0.1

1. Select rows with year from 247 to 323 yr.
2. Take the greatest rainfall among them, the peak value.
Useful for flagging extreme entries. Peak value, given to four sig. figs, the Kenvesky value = 20.89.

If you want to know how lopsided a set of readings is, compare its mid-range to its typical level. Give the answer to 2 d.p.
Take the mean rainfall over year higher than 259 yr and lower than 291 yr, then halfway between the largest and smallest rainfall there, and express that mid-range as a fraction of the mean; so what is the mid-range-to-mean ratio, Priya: 1.00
